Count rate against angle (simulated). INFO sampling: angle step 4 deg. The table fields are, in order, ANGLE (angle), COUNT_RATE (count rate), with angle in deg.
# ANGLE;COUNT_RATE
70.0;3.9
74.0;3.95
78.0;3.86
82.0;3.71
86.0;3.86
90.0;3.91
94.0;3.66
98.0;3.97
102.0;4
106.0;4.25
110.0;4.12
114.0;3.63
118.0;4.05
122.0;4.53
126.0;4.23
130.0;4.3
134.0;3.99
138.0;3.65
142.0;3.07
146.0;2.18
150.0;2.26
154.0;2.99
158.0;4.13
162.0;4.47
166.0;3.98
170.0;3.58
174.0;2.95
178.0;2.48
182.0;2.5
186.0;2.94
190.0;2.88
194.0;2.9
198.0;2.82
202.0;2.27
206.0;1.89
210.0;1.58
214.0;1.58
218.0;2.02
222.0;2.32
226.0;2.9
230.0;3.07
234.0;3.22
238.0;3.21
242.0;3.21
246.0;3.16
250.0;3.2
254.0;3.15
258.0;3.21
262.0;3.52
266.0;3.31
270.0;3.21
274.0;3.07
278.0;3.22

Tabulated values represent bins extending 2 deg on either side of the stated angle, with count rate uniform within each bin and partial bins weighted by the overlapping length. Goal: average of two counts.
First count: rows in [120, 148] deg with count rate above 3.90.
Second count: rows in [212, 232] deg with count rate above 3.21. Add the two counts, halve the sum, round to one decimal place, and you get 2.0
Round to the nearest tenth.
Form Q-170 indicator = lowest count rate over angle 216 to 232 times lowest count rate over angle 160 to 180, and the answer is 5.0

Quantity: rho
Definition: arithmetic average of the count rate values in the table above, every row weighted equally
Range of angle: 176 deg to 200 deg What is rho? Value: 2.8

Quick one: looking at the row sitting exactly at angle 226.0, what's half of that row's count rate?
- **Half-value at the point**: 1.45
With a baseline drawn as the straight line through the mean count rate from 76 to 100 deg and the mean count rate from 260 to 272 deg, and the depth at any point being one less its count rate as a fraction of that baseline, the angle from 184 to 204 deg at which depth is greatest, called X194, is 202.0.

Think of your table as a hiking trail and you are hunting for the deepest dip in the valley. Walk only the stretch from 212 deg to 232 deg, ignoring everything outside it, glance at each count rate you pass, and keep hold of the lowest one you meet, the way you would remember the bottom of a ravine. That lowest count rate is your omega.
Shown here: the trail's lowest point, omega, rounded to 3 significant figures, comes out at 1.58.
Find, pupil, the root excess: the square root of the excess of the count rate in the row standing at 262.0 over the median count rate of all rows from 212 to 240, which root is 0.79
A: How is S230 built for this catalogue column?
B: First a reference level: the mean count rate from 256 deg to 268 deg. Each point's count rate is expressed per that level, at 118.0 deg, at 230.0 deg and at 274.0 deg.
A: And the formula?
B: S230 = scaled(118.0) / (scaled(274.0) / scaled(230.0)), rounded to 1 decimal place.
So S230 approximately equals 1.2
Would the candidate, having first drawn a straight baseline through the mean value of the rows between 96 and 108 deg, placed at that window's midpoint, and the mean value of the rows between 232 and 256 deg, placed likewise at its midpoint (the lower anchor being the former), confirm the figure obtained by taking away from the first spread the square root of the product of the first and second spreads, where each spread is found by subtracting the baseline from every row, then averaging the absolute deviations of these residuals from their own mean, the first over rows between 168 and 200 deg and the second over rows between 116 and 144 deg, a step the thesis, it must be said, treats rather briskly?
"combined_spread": -0.05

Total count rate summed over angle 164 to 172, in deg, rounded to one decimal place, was 7.6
